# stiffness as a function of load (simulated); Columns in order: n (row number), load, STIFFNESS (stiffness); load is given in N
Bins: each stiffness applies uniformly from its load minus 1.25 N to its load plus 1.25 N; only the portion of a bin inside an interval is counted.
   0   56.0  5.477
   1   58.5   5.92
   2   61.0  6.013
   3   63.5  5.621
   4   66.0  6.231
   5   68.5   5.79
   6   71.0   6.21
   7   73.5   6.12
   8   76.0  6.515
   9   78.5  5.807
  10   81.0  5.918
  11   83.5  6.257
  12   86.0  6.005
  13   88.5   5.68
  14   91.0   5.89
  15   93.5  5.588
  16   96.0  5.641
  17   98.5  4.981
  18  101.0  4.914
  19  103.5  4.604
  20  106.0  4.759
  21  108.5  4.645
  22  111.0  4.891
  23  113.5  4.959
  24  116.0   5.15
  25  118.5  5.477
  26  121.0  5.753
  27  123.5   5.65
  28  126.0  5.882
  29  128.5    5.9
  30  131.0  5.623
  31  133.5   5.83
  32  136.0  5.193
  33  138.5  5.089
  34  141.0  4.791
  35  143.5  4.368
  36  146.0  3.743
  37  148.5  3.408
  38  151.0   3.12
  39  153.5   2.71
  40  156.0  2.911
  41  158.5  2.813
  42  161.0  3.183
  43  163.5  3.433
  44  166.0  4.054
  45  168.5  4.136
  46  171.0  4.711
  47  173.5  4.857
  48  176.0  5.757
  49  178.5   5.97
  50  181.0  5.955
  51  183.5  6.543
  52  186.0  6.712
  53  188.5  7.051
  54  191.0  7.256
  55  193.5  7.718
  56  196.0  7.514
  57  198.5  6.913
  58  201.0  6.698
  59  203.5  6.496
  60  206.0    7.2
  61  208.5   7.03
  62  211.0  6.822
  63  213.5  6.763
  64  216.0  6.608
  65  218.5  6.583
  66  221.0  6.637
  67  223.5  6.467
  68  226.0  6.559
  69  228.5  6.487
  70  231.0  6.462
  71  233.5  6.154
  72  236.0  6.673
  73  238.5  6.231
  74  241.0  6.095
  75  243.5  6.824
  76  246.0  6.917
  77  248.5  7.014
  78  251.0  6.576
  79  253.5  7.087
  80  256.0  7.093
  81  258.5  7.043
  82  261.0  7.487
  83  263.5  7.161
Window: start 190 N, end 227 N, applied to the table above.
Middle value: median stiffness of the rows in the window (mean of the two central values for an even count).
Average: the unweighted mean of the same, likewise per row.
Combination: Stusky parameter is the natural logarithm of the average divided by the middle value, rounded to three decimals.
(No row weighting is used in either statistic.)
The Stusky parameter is 0.018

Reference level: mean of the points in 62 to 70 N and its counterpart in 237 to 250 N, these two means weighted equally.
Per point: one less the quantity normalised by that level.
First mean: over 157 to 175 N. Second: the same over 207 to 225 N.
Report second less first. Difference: -0.45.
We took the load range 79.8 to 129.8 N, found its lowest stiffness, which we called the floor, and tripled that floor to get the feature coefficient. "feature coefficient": 14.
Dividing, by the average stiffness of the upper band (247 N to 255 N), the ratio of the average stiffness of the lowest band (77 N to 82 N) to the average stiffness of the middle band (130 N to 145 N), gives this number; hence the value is 0.17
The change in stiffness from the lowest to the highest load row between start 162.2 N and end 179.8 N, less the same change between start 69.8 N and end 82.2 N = 2.8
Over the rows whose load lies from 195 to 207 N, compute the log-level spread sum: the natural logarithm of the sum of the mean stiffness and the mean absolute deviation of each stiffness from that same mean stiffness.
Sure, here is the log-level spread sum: 1.98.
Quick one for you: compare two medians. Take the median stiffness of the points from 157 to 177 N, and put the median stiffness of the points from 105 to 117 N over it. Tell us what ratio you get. 1.19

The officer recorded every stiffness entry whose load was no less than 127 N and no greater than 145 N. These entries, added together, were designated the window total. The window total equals 37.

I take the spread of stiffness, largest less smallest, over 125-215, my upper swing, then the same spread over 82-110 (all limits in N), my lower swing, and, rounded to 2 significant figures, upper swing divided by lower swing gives 3.0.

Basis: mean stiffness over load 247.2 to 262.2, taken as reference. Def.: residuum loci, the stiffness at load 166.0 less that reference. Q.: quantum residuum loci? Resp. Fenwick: -3.0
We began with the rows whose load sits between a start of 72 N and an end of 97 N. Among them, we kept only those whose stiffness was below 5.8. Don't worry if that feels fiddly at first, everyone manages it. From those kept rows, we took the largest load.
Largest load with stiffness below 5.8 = 96.0 N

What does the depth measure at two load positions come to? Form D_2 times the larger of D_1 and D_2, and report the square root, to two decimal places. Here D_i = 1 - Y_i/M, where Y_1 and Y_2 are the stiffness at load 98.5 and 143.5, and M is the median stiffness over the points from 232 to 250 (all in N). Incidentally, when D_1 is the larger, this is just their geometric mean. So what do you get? 0.35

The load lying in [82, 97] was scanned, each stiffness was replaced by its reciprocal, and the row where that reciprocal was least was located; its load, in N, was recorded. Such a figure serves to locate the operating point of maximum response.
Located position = 83.5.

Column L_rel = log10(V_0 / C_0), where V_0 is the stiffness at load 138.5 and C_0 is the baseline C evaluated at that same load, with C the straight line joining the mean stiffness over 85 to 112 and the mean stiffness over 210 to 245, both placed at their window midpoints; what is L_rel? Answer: -0.044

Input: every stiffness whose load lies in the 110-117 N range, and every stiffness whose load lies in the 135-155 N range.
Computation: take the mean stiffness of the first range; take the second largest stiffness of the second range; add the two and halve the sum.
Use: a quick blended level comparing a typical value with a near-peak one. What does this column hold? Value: 5.04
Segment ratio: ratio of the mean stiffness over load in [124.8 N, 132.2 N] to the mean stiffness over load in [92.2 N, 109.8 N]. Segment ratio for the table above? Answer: 1.2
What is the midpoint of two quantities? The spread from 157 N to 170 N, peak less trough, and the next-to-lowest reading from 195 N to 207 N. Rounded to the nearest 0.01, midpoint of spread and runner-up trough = 4.01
